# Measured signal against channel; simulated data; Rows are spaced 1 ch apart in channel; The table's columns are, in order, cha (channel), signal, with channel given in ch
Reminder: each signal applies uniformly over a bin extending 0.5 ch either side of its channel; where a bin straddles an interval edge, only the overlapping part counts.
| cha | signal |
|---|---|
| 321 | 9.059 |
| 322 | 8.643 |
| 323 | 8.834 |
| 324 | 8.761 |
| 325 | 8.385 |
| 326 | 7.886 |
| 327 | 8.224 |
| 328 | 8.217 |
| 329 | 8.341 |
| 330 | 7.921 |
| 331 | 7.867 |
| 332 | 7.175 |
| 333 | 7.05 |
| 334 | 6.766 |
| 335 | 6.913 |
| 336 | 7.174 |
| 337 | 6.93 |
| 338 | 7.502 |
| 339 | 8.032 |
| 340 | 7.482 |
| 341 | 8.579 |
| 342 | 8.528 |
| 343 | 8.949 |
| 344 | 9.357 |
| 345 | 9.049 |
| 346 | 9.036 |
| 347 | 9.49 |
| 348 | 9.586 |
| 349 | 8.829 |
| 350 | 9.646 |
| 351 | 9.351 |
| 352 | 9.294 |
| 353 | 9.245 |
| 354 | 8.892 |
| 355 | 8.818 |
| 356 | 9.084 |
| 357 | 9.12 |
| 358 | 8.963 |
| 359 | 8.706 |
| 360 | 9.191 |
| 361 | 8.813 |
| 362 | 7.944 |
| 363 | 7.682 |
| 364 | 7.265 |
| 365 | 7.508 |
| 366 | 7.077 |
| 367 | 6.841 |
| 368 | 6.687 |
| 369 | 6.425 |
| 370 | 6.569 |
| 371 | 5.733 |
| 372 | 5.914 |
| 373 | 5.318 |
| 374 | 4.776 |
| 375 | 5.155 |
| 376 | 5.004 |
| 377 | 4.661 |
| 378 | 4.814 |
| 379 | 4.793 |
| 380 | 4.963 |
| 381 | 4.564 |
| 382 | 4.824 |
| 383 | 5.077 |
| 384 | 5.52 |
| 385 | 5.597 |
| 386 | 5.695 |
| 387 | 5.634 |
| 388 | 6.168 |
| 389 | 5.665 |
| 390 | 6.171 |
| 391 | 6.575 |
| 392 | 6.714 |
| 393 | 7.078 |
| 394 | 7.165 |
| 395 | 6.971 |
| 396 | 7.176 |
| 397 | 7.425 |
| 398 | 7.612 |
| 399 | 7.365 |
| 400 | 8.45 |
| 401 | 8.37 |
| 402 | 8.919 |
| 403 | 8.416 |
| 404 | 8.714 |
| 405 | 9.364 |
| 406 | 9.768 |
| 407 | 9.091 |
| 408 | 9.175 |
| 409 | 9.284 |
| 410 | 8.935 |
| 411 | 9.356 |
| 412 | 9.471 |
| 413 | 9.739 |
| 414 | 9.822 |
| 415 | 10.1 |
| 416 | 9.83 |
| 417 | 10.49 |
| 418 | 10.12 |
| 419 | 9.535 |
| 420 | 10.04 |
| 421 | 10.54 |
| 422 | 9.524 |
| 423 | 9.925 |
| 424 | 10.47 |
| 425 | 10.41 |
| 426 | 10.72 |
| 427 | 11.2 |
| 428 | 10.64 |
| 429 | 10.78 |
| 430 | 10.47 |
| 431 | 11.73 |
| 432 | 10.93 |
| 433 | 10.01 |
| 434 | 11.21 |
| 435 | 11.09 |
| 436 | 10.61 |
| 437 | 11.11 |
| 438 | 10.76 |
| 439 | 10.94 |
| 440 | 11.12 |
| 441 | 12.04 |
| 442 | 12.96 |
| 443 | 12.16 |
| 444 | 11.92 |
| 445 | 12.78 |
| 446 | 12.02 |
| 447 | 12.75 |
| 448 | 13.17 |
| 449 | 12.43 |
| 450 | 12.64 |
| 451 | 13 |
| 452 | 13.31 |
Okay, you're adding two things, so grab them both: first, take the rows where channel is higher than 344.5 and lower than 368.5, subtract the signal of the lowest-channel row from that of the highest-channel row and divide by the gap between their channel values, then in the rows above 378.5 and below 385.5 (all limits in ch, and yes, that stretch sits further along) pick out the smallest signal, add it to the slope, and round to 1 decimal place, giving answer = 4.5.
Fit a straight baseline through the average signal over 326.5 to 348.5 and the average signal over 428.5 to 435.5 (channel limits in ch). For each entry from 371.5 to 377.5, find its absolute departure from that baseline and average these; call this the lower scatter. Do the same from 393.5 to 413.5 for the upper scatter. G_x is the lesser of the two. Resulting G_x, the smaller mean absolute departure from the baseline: 1.5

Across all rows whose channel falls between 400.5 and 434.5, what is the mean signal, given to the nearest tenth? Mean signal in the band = 9.9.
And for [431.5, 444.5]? 11.3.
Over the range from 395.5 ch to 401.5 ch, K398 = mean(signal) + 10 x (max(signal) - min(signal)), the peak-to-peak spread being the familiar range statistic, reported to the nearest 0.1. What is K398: 20.5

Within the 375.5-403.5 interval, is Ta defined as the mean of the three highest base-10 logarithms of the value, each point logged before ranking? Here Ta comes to 0.93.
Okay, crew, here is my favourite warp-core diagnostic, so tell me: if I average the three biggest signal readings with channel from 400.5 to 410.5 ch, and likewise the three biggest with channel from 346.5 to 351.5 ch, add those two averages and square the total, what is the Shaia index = 363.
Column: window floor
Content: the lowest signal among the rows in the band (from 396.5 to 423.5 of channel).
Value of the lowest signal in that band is 7.365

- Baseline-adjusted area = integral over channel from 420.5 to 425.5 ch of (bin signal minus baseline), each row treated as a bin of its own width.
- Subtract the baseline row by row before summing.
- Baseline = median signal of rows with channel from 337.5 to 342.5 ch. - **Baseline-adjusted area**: 11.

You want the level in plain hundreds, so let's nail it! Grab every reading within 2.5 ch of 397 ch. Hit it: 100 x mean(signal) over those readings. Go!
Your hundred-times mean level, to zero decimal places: 731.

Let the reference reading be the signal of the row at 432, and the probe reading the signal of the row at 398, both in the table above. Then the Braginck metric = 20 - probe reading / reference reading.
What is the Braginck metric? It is 19.3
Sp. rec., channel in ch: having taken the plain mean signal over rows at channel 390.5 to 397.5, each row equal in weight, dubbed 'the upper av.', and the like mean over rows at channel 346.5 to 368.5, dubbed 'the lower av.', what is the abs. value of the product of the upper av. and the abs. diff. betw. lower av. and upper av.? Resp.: 11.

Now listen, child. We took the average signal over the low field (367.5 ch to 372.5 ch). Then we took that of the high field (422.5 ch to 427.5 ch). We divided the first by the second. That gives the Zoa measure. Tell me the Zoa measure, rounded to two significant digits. 0.59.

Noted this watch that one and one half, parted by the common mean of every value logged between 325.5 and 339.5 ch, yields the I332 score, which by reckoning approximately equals 0.20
